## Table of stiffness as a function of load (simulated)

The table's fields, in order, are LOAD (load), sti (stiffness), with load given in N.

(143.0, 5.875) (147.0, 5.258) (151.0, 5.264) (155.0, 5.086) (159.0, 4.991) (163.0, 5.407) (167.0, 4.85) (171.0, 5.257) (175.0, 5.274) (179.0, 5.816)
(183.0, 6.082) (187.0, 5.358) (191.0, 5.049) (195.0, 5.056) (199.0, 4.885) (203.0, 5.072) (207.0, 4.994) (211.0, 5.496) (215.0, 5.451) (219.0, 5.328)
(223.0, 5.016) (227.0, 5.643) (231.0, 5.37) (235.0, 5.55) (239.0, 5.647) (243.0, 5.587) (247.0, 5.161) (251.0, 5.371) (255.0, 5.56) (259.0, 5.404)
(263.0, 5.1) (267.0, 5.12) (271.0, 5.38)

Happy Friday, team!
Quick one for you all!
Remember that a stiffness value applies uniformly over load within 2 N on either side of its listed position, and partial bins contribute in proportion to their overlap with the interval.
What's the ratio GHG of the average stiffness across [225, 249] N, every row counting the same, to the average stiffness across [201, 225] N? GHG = 1.05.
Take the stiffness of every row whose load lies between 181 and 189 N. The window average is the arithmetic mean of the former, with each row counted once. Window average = 5.72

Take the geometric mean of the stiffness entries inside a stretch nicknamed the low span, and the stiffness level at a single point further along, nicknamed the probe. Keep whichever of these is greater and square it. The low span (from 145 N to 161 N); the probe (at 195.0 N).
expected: 26.5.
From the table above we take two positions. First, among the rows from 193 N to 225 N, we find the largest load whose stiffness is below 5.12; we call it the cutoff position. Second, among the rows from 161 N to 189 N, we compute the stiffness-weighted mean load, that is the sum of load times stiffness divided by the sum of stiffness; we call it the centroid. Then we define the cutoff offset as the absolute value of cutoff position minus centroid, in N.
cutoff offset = 47.7 N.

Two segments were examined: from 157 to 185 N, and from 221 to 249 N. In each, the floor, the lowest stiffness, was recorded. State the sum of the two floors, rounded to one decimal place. 9.9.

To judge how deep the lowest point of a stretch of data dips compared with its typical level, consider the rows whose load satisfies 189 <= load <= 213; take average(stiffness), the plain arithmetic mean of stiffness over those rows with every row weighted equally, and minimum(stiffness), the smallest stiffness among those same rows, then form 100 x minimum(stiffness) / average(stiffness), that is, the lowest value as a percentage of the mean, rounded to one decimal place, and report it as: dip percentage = 95.9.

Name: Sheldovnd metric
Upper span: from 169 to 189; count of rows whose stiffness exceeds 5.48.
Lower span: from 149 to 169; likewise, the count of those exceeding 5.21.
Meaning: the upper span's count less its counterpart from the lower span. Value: 0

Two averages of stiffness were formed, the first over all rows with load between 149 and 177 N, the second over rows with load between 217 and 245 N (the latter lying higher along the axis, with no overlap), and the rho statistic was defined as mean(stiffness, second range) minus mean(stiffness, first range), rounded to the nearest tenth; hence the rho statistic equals 0.3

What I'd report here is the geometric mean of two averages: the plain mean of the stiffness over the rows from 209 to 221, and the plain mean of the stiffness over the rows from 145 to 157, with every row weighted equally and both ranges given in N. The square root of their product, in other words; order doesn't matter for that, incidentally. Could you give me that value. 5.31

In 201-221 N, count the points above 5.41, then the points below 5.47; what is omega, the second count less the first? 2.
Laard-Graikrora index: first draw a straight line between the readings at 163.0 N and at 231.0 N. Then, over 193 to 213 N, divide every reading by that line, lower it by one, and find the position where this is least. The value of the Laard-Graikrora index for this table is 199.0 N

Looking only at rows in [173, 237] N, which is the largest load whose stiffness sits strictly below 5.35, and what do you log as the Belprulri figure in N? 223.0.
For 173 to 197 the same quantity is 195.0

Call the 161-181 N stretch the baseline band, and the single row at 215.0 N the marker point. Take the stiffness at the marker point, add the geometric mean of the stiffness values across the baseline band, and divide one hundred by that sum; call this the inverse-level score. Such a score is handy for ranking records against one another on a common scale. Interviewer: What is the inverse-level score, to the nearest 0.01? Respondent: 9.29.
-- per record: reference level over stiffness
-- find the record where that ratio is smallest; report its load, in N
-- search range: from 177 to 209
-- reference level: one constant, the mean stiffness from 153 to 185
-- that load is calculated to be 183.0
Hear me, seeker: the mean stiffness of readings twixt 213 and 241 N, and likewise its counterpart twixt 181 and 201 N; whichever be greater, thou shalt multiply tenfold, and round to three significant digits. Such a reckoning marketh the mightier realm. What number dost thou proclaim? 54.3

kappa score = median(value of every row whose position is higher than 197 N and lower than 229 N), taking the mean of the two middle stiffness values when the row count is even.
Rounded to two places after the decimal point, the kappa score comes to 5.20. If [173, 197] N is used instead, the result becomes 5.32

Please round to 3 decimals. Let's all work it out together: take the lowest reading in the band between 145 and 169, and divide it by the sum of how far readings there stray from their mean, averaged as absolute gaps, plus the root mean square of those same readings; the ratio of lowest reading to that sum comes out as 0.913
